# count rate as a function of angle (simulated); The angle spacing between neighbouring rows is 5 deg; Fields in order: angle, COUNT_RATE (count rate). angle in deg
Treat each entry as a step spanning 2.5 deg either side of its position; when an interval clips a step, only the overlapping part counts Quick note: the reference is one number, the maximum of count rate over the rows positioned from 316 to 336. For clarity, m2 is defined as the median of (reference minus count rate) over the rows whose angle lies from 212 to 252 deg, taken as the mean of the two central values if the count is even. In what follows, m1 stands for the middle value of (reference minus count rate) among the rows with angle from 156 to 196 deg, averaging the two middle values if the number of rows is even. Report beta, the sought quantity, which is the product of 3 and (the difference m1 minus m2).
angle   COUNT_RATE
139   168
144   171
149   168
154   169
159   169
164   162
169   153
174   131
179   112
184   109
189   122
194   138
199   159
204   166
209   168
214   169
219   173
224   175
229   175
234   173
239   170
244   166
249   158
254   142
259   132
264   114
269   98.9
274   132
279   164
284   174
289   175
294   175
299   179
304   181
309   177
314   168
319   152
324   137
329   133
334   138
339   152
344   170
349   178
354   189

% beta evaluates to 111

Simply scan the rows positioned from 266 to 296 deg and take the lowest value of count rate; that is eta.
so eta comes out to 98.9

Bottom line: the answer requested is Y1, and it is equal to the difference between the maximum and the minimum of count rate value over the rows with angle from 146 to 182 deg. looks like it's 57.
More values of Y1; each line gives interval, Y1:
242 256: 24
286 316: 13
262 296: 76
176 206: 57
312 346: 37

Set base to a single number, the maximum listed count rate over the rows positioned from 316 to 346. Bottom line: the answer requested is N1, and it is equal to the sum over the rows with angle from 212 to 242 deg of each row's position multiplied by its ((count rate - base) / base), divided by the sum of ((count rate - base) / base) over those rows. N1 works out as 227.3 deg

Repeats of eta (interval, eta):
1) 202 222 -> 166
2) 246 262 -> 132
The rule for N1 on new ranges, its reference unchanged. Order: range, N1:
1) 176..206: 186.4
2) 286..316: 299.6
